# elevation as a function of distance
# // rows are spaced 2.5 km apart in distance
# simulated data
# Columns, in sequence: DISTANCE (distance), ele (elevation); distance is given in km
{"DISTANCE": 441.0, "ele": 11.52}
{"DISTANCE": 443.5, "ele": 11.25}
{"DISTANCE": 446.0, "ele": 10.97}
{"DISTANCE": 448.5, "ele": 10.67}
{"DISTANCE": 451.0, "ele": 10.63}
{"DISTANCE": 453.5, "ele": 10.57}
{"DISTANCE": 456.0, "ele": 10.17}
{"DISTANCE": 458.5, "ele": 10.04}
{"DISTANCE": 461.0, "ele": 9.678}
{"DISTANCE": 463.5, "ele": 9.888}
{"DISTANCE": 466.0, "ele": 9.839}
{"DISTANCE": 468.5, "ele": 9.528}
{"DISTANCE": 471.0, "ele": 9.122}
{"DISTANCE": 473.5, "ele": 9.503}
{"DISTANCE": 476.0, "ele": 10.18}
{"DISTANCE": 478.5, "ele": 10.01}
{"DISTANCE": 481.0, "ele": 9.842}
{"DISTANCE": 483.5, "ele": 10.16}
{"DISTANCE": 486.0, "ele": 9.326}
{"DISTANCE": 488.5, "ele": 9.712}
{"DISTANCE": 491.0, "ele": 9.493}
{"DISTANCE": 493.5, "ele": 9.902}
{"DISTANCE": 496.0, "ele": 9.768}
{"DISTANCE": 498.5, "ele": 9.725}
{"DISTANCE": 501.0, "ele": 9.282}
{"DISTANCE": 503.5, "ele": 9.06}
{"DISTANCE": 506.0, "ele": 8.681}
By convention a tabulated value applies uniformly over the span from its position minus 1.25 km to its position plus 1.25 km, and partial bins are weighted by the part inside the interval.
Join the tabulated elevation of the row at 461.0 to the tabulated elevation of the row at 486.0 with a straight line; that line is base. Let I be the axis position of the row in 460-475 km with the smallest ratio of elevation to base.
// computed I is 471.0 km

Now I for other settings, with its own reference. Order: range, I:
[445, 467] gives 461.0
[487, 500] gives 491.0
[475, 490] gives 486.0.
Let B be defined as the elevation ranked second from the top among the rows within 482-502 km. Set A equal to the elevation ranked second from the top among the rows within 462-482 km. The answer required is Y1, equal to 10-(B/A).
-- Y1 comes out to 9.01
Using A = 10.01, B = 9.902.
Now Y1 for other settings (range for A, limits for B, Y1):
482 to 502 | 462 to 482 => 8.99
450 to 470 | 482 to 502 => 9.06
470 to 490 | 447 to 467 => 8.95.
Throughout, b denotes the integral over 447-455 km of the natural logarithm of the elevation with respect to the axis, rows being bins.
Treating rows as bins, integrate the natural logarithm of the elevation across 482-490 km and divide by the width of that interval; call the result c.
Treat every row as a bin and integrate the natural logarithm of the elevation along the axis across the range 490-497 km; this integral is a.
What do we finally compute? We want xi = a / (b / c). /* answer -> 1.9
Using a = 15.9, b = 18.9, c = 2.27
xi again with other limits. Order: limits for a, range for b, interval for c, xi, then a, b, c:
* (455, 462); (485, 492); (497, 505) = 2.3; 16.1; 15.8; 2.23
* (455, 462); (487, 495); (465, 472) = 2.0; 16.1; 18.2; 2.25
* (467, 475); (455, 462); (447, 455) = 2.6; 17.9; 16.1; 2.36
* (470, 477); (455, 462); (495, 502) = 2.2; 15.8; 16.1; 2.26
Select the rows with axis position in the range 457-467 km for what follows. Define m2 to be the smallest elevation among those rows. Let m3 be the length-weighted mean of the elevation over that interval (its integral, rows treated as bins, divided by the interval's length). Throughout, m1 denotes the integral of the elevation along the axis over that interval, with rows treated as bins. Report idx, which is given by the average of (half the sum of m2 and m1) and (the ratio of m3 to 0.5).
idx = 37.0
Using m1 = 99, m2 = 9.678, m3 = 9.9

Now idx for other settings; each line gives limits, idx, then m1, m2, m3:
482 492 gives 36.2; 97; 9.326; 9.7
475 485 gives 37.6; 100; 9.842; 10.0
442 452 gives 40.8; 109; 10.63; 10.9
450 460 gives 38.7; 103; 10.04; 10.3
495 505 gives 35.3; 94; 9.06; 9.4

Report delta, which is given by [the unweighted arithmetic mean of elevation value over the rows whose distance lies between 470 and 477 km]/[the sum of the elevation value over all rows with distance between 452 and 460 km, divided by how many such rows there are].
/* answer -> 0.94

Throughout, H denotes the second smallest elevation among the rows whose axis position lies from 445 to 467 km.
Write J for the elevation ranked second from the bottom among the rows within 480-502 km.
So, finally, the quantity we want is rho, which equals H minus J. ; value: 0.51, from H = 9.839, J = 9.326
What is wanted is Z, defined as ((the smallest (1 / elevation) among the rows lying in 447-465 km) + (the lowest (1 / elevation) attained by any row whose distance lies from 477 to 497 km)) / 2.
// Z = 0.096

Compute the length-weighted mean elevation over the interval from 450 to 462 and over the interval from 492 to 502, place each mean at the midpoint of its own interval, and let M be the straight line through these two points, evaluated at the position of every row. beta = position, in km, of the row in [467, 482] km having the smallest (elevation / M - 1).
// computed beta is 471.0 km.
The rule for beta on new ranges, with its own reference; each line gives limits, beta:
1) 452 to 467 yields 461.0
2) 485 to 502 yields 486.0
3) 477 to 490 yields 486.0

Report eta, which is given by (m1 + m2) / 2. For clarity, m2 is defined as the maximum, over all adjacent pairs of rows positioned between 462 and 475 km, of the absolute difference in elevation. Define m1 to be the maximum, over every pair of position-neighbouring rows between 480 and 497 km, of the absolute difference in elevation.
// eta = 0.62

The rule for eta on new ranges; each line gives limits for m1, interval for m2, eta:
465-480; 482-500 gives 0.76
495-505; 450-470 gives 0.42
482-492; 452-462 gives 0.62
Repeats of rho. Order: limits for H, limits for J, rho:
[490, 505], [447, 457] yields -1.29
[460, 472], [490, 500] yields -0.20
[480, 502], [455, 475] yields -0.18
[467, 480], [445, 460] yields -0.67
